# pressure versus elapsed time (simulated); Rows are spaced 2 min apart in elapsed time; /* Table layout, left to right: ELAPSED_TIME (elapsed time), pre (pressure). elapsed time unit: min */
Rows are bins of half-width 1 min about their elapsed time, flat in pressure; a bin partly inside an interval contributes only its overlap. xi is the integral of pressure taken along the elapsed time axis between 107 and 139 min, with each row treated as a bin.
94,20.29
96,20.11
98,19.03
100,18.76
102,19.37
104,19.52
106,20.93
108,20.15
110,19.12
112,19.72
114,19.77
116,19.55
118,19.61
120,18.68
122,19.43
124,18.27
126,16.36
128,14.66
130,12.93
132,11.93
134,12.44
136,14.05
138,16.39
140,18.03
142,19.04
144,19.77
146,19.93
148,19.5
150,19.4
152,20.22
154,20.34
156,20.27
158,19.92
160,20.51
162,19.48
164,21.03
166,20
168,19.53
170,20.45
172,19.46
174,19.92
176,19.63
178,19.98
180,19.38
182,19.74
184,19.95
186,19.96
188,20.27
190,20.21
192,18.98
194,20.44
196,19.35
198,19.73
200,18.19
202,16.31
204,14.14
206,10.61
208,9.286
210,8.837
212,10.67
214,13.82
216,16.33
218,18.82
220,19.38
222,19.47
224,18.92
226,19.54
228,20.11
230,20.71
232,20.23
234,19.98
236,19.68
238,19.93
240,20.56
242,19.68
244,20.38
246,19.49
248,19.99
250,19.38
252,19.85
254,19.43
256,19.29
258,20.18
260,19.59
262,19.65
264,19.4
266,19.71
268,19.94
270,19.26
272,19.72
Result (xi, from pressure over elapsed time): 546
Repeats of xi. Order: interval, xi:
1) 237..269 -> 633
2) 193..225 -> 509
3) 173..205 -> 612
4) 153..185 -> 639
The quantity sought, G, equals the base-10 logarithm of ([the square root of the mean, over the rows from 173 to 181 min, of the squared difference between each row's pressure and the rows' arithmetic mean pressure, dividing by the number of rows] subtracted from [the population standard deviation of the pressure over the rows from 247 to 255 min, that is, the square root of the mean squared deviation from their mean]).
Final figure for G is -1.6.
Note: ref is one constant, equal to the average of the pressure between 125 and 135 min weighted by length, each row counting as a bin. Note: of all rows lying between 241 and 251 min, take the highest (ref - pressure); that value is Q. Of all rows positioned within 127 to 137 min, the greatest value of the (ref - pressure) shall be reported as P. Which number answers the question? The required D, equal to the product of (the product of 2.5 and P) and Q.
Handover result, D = -25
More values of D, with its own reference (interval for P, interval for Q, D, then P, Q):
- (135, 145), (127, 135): -2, 0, 1.7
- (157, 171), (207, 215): -70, -6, 4.8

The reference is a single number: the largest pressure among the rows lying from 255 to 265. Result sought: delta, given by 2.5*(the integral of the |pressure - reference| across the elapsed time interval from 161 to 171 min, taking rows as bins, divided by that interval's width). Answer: 1.3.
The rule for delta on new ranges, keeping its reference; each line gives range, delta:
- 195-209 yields 12.0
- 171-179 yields 1.1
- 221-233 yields 1.4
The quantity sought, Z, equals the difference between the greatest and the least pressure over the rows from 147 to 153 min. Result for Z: 0.8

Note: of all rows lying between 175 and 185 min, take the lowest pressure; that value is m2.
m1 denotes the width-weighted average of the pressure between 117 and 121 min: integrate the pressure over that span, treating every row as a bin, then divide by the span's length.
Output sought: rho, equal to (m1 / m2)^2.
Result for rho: 0.98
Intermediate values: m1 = 19.1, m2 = 19.38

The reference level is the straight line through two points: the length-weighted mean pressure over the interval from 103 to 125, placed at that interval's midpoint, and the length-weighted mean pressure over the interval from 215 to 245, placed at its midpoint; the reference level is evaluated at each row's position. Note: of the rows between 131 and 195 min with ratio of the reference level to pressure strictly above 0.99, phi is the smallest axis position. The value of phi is 132 min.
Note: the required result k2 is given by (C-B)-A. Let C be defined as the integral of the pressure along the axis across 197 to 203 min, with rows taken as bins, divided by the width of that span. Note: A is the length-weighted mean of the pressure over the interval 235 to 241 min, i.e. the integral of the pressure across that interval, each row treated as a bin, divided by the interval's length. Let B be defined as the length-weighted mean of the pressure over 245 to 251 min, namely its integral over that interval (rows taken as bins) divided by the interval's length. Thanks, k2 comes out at -21.6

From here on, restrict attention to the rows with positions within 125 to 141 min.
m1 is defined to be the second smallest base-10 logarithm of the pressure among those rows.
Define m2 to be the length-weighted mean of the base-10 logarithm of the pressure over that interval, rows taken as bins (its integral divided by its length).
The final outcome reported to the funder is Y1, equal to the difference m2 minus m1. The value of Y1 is 0.065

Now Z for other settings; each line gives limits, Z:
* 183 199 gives 1.5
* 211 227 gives 8.9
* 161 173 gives 1.6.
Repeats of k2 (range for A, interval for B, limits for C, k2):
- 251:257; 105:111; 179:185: -19.9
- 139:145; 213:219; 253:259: -15.6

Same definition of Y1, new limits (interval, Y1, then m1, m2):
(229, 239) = 0.004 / 1.30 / 1.30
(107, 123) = 0.009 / 1.28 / 1.29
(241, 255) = 0.007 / 1.29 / 1.30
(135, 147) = 0.034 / 1.21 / 1.25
